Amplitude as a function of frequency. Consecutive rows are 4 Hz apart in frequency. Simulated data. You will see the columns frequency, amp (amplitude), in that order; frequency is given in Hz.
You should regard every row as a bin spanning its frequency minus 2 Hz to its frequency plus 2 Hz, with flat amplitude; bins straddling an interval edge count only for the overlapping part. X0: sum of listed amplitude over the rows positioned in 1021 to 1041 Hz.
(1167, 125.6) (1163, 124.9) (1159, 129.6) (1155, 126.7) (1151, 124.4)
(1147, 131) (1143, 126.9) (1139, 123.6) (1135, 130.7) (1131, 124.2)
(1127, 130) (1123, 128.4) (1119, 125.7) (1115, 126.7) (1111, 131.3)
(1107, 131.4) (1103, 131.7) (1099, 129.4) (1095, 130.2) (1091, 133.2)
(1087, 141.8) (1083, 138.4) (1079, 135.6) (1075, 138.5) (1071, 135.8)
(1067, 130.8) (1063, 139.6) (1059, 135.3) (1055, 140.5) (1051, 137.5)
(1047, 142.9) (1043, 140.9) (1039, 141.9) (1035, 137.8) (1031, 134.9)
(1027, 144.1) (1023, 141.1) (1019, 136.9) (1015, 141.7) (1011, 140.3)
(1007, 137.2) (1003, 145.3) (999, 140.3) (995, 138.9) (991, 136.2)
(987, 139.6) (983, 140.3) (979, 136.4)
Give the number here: 700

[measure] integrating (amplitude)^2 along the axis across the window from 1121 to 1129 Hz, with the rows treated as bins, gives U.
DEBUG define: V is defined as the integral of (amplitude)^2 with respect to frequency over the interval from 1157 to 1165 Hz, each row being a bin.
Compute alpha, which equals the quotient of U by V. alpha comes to 1.03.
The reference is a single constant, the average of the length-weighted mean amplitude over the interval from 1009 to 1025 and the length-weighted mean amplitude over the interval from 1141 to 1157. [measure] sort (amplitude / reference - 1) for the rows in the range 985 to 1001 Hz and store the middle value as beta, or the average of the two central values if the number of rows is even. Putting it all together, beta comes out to 0.04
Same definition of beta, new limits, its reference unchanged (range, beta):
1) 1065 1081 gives 0.02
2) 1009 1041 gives 0.05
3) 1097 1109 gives -0.02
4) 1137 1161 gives -0.05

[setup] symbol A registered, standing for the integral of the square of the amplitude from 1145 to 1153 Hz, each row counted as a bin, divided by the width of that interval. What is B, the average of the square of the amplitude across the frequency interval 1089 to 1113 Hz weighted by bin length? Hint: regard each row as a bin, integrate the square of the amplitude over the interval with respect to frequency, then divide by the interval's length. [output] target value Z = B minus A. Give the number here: 897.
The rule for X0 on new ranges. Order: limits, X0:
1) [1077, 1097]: 679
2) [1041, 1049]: 284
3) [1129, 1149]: 636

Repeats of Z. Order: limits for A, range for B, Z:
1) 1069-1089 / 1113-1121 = -3128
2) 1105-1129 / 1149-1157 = -860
